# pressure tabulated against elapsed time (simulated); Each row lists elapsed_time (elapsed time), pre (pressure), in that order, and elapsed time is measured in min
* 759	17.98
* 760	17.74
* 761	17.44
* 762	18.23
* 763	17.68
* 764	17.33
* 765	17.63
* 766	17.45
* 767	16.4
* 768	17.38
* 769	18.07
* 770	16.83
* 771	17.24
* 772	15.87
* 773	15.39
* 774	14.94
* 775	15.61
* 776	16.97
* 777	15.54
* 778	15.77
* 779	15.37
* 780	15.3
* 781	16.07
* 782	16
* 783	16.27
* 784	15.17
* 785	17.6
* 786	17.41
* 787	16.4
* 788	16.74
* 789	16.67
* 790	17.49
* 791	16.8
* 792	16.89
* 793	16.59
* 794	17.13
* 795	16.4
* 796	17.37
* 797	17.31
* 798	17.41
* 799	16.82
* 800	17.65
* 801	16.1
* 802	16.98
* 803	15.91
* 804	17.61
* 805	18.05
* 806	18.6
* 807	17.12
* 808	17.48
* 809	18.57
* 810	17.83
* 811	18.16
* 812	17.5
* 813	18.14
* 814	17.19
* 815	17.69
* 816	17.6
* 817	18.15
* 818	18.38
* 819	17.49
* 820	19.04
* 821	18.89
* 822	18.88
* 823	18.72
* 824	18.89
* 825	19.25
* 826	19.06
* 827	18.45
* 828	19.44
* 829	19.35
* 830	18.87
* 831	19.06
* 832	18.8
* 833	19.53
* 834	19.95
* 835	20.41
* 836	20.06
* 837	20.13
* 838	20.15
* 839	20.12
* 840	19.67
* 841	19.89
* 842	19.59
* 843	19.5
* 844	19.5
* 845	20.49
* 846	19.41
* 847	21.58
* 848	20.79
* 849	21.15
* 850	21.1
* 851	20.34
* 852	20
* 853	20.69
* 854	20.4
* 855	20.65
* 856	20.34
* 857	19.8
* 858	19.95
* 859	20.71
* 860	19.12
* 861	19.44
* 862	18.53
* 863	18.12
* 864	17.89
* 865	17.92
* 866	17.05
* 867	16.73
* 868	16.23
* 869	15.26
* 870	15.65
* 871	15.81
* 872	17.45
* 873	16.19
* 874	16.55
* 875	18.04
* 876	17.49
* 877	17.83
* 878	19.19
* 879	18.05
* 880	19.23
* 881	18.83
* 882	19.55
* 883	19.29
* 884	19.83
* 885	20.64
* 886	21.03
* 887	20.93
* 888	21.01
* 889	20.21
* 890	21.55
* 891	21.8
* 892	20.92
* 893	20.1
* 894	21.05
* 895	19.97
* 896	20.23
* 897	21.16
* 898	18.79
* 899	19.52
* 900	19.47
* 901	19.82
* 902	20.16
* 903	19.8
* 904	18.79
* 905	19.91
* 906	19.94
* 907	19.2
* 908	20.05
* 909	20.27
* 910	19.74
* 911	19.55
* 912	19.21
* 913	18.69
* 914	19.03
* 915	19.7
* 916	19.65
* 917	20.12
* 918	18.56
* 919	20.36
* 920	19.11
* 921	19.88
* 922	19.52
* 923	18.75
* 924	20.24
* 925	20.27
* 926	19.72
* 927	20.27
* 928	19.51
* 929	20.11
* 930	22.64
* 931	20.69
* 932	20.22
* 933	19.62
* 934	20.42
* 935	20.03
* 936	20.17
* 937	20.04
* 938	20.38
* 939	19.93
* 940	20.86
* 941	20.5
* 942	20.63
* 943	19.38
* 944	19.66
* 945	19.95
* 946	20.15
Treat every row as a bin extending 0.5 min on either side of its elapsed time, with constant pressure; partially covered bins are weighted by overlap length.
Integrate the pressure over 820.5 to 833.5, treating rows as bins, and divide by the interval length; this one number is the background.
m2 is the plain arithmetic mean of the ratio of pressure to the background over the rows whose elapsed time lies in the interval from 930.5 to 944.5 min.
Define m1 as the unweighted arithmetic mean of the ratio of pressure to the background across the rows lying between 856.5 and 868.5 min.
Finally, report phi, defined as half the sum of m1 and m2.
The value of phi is 1.02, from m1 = 0.97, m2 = 1.06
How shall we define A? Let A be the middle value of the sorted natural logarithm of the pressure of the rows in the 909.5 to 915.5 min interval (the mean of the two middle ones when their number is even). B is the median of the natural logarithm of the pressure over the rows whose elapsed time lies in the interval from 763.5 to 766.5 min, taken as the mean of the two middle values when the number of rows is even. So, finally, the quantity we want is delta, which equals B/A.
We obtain 0.96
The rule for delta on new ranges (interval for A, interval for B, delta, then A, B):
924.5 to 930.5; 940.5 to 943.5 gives 1.01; 3.01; 3.02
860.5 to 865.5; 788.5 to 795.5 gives 0.97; 2.90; 2.82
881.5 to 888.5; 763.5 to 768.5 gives 0.94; 3.03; 2.86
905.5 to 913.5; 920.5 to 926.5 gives 1.00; 2.98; 2.99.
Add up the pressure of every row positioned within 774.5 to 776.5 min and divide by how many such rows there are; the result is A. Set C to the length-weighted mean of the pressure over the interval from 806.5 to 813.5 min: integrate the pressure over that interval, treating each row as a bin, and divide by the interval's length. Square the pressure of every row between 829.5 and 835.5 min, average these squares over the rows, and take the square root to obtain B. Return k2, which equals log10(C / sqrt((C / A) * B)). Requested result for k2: 0.587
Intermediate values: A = 16.3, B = 19.4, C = 17.8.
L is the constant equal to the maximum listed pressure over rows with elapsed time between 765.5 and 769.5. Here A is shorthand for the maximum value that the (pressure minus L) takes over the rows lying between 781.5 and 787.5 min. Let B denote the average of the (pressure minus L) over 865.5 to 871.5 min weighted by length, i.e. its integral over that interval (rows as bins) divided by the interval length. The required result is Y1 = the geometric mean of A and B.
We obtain 1.0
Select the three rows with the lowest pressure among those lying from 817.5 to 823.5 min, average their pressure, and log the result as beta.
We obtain 18.2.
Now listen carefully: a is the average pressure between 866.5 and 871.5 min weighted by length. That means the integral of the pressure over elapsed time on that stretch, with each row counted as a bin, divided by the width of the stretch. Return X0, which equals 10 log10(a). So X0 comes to 12.0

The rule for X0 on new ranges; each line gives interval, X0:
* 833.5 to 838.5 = 13.0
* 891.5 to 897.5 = 13.1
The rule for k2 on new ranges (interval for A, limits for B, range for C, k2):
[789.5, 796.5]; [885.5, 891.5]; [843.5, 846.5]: 0.601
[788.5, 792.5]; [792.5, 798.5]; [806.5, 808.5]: 0.618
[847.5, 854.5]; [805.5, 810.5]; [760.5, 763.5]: 0.656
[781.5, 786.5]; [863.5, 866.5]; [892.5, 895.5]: 0.640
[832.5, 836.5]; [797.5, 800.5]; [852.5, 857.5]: 0.686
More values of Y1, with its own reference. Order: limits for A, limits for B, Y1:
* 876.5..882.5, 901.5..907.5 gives 1.5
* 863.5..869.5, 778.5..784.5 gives 0.6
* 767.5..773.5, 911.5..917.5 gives 0.0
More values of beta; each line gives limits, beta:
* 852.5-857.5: 20.2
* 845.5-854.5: 19.9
